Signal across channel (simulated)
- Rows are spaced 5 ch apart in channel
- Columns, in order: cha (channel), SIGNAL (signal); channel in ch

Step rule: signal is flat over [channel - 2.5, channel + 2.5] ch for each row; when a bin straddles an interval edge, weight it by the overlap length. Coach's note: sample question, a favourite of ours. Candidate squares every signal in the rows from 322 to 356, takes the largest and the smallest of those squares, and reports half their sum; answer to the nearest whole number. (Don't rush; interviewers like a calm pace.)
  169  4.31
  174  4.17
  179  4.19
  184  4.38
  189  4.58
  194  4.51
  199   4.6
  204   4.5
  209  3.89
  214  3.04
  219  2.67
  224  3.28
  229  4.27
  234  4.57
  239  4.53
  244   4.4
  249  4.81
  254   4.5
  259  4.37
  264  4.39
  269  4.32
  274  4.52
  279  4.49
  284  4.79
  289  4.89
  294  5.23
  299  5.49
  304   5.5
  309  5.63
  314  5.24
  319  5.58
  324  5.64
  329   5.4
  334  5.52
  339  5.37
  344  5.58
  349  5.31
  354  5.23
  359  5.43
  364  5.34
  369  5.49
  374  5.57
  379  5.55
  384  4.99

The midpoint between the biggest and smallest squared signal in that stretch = 30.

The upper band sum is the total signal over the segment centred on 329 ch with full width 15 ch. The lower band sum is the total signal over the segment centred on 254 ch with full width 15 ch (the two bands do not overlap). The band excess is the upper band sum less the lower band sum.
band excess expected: 2.9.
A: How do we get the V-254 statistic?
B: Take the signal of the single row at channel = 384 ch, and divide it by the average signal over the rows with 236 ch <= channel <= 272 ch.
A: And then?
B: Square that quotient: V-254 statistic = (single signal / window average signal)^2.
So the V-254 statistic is 1.24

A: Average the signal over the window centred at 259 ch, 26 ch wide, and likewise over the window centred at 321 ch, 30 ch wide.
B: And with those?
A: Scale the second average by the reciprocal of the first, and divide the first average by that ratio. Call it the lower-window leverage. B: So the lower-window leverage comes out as 3.6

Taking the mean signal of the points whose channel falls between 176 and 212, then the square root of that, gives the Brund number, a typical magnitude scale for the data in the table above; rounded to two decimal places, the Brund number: 2.09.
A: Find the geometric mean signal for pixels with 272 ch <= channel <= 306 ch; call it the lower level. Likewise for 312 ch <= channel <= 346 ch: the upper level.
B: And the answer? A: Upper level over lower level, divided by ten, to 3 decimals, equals 0.110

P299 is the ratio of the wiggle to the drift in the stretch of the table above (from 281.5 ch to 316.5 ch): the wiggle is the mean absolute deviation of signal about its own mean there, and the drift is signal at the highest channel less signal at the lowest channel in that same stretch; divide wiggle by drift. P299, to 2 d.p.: 0.55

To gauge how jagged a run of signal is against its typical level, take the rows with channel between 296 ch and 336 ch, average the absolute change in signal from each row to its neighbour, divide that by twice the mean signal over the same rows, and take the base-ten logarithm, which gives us -1.78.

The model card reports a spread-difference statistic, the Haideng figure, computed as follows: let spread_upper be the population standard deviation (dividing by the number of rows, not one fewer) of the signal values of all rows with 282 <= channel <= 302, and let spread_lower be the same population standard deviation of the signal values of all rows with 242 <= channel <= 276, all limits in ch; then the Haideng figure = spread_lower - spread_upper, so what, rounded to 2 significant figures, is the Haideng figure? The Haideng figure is -0.13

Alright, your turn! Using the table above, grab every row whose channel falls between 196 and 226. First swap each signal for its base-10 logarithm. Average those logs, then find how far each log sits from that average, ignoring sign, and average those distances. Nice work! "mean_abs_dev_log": 0.080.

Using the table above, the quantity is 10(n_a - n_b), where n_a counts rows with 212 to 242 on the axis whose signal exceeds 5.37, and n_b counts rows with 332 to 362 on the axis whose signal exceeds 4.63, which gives -60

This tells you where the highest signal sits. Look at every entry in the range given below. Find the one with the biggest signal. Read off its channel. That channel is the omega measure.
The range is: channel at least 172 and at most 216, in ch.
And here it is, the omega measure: 199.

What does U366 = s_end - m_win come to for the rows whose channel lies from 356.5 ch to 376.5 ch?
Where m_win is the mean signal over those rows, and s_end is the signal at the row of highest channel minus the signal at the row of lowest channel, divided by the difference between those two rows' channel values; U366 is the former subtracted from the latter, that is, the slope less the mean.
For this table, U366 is -5.4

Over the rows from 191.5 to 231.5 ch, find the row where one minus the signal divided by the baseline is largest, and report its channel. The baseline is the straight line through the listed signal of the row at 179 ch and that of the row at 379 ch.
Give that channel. 219 ch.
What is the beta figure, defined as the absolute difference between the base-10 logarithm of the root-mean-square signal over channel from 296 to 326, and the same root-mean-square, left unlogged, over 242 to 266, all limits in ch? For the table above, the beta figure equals 3.8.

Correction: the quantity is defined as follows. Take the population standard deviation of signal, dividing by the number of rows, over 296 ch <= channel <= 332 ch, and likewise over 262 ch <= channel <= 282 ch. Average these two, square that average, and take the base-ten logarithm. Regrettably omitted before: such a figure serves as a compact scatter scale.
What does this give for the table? -2.0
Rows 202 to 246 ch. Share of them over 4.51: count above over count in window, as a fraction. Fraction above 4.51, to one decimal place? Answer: 0.2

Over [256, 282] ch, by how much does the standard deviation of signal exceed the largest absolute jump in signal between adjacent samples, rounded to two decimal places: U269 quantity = -0.12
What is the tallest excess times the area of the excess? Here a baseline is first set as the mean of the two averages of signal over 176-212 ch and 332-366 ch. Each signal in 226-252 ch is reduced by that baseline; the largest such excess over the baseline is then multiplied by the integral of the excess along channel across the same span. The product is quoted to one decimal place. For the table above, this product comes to 0.7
